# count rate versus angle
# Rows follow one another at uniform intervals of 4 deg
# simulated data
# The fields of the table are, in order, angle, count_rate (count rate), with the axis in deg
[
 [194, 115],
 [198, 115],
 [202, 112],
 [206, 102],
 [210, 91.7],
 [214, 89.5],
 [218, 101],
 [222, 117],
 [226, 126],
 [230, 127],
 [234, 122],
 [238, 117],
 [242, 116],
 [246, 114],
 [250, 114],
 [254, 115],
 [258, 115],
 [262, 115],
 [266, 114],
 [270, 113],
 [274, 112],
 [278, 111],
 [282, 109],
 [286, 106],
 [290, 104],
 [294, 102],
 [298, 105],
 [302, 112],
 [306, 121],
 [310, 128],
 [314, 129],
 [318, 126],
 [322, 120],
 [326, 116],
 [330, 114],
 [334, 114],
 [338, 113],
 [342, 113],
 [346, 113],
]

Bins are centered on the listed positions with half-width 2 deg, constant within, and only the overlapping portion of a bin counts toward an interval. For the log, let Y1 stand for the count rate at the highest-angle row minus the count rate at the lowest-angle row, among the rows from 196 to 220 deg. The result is -14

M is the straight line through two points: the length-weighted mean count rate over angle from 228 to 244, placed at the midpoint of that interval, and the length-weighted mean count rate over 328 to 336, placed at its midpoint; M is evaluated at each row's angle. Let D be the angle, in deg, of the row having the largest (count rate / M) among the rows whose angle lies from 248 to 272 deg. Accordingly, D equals 262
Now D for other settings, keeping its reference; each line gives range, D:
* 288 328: 314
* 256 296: 262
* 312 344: 314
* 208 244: 230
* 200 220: 202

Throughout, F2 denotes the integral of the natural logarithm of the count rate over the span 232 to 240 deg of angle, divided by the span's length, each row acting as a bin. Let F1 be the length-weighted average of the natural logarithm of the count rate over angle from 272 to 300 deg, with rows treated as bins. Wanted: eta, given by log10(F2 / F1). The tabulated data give 0.010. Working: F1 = 4.67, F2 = 4.78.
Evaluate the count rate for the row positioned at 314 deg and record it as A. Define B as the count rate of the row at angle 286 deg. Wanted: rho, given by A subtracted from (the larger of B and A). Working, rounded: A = 129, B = 106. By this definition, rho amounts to 0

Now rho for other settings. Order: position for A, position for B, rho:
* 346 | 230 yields 14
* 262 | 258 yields 0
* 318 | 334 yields 0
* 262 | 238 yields 2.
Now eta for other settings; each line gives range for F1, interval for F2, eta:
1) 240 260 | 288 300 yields -0.009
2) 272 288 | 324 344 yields 0.004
